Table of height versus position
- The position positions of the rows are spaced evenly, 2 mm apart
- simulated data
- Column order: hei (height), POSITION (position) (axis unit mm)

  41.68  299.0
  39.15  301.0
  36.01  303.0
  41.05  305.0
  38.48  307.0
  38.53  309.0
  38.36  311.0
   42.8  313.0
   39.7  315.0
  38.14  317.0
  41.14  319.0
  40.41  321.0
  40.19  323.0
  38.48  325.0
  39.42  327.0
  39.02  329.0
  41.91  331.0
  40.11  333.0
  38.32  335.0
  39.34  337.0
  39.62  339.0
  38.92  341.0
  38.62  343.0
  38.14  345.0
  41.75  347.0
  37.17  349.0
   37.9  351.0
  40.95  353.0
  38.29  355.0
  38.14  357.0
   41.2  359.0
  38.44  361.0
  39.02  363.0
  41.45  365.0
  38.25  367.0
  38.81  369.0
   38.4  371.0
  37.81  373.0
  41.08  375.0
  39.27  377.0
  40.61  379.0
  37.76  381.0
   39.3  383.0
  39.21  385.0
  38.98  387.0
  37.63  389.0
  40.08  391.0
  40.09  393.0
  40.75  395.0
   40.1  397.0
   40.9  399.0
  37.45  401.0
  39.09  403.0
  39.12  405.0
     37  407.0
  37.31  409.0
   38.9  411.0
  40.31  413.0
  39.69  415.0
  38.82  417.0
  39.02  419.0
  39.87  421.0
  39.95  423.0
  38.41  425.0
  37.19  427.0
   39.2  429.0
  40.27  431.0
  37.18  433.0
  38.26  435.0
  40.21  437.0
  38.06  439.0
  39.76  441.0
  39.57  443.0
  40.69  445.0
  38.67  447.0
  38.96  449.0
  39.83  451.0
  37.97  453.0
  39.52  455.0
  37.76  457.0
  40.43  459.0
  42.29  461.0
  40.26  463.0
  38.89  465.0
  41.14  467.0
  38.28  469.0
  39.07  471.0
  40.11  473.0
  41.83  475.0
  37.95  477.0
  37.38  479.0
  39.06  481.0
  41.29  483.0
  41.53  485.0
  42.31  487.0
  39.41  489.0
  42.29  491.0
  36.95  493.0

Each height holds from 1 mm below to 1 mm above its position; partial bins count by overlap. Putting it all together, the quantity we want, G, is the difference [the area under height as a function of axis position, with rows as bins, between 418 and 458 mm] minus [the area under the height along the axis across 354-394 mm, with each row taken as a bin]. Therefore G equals -7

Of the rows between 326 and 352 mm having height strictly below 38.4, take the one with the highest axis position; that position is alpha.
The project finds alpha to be 351.0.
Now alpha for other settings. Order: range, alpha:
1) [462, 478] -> 477.0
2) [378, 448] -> 439.0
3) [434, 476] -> 469.0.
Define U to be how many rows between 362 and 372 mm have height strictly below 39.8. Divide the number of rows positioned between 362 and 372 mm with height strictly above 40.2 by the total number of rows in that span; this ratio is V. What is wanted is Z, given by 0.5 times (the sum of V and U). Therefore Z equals 2.1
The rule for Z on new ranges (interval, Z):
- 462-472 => 1.7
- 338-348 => 2.1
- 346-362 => 2.7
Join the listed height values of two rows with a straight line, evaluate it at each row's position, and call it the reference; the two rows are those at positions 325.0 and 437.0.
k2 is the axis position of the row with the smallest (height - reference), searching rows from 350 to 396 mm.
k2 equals 389.0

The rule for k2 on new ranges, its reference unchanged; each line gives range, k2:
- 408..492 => 479.0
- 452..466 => 457.0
